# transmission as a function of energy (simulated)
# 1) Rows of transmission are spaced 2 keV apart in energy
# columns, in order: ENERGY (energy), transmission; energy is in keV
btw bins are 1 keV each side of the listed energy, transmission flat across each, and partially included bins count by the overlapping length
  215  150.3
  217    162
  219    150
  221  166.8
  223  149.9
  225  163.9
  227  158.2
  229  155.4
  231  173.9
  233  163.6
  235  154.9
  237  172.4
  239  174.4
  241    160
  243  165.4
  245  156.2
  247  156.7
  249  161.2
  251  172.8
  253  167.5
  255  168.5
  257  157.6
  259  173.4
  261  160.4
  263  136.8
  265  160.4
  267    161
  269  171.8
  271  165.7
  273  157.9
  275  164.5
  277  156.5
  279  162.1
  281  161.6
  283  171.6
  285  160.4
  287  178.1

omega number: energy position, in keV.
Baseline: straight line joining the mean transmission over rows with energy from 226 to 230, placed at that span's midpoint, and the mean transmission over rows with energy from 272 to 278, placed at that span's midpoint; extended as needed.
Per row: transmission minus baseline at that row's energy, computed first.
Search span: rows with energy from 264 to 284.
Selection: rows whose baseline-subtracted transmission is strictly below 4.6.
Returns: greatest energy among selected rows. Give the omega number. 281 keV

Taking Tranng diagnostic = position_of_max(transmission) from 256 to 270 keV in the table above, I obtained 259 keV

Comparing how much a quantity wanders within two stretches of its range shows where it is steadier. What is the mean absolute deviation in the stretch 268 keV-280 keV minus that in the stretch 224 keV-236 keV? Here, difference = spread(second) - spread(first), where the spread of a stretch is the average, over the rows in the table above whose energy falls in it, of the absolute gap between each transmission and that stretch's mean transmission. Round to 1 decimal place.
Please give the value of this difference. -1.2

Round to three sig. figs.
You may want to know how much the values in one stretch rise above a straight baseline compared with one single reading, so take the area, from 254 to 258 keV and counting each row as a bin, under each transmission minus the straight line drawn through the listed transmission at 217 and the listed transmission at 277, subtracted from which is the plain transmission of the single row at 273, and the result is -139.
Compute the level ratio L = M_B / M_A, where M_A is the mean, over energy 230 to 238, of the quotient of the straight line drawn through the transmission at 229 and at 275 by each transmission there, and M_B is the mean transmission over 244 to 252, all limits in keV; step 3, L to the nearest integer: 171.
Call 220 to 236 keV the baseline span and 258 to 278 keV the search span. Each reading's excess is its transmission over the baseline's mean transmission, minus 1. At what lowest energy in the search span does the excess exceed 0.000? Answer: 259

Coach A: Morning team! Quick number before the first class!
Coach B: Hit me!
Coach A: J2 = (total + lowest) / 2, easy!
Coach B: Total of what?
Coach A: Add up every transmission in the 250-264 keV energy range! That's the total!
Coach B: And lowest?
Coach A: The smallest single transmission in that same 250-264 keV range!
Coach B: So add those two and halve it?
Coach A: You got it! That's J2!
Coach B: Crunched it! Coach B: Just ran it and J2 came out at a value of 637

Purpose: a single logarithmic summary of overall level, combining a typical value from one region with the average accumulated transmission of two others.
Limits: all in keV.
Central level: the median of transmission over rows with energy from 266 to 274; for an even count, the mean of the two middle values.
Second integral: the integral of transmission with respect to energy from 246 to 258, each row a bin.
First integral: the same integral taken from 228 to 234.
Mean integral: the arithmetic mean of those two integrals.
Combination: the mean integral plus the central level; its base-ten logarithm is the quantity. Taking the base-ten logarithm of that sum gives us 3.21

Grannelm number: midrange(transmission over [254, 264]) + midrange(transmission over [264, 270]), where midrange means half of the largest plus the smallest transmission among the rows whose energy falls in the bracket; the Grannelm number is 321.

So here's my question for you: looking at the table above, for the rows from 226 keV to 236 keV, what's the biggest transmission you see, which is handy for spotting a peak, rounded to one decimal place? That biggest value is 173.9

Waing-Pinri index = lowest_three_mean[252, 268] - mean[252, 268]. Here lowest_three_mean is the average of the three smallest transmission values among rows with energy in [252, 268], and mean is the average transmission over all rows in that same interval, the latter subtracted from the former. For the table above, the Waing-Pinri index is -9.1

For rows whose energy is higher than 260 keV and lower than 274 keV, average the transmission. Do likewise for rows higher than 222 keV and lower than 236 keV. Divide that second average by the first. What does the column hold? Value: 1.01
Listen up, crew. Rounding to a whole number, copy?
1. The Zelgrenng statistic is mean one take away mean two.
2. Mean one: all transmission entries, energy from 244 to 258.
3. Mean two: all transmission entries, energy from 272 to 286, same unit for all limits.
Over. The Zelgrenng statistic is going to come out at 1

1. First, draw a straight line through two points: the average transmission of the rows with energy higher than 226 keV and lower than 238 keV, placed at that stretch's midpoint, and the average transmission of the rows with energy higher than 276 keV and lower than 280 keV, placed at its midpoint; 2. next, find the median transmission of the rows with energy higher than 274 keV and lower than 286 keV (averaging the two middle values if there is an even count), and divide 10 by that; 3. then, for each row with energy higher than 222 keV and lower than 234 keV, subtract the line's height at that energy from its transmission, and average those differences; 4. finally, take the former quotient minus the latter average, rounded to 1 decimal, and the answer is 2.6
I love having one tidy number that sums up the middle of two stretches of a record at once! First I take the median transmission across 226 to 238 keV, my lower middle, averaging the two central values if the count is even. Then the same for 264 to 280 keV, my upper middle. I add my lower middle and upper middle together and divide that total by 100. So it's 3.22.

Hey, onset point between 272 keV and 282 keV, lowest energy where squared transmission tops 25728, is 275 keV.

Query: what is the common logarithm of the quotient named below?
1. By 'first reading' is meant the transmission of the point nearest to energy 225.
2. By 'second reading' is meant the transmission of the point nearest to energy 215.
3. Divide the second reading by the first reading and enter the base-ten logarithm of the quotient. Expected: -0.04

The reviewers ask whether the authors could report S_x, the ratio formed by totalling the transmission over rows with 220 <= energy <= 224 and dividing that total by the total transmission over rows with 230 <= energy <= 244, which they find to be 0.3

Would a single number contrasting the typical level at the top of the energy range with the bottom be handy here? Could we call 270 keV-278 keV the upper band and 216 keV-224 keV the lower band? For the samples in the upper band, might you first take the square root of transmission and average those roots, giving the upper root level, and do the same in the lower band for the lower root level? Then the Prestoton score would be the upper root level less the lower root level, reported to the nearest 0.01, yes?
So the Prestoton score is 0.16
